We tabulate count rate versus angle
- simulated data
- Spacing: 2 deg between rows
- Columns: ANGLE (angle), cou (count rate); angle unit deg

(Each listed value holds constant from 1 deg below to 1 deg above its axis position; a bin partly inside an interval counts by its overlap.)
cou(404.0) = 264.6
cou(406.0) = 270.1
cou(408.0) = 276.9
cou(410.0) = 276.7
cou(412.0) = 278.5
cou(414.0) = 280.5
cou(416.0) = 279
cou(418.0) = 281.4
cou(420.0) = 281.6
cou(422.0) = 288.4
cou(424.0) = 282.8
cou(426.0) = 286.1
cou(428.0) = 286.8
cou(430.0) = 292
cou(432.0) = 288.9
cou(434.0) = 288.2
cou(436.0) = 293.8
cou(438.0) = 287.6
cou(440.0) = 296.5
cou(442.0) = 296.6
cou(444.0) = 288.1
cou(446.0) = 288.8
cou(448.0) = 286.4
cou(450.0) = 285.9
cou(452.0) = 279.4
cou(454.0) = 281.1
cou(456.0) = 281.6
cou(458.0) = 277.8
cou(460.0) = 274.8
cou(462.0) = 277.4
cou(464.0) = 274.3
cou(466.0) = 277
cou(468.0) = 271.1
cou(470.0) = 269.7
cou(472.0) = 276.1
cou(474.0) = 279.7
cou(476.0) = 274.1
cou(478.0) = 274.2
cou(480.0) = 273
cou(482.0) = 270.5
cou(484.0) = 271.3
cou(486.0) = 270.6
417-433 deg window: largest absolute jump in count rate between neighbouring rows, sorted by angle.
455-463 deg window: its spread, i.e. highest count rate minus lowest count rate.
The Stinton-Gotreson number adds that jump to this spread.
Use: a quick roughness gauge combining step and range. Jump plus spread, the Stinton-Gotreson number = 14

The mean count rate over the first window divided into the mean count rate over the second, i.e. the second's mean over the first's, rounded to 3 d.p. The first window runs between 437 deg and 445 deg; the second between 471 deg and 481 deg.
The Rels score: 0.943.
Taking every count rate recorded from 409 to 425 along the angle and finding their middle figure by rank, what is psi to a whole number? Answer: 281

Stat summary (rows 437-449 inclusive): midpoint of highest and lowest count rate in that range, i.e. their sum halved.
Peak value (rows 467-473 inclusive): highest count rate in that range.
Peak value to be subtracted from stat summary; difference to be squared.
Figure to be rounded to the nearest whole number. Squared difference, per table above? 237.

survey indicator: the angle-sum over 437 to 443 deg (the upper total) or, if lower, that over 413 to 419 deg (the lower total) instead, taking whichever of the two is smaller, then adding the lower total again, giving 1682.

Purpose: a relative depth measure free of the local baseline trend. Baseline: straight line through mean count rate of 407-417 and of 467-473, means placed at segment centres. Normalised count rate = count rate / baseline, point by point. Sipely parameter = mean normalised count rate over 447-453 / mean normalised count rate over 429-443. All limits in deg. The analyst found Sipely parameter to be 0.98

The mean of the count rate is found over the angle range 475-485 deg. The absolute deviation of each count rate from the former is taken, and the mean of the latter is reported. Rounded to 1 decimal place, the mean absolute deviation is 1.4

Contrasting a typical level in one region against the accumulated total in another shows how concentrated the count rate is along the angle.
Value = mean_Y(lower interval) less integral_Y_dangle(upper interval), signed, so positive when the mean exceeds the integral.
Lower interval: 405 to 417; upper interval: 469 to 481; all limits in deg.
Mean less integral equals -3017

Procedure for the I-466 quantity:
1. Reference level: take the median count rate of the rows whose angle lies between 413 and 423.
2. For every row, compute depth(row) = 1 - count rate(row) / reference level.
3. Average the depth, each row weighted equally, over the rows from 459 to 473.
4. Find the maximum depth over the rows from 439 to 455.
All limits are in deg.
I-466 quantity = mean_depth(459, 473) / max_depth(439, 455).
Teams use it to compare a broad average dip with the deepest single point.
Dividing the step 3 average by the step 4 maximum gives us 3.5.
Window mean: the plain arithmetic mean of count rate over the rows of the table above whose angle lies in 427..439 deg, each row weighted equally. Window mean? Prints 290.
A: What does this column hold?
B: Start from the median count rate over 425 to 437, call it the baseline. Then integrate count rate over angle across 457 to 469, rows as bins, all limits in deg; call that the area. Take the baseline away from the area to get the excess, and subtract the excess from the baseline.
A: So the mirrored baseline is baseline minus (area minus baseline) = -2728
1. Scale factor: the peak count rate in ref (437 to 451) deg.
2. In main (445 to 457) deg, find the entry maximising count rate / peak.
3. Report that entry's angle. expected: 446.0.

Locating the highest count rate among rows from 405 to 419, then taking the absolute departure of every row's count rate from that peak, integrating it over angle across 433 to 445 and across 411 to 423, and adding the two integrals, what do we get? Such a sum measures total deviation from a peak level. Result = 152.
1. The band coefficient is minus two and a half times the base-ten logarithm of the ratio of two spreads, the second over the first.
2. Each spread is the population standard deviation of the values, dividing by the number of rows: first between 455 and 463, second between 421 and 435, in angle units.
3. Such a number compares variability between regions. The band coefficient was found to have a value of -0.1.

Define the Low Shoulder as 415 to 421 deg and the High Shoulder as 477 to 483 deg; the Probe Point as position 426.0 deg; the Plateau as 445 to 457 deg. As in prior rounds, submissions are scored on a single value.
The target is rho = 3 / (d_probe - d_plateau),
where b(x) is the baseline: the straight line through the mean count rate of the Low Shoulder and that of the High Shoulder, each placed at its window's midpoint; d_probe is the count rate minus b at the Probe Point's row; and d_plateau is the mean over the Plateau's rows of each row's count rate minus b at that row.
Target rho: -2.9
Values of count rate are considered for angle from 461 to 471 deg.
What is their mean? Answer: 274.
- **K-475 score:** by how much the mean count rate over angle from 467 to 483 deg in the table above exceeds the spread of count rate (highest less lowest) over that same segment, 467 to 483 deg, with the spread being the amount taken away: 264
